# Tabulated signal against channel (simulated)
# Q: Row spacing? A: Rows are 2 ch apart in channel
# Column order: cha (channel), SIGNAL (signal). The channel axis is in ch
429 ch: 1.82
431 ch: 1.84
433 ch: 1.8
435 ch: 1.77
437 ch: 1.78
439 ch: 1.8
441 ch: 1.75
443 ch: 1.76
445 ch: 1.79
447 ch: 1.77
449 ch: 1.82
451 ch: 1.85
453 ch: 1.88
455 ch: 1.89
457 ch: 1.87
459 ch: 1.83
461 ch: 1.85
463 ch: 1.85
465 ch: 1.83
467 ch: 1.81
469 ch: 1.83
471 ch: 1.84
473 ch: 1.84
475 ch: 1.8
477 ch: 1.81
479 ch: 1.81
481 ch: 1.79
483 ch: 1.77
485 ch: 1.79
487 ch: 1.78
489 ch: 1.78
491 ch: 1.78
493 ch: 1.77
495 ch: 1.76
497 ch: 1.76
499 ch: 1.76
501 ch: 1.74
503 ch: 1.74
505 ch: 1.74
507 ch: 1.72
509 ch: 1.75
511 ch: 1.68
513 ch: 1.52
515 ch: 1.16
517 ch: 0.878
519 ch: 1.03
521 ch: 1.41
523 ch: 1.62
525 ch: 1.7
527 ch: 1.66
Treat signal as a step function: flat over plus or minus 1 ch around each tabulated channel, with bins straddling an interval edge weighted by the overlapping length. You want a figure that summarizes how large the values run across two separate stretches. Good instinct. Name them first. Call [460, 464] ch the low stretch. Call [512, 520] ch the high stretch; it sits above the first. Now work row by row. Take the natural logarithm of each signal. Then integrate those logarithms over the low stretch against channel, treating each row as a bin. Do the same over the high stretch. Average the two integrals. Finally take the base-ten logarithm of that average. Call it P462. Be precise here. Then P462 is 0.23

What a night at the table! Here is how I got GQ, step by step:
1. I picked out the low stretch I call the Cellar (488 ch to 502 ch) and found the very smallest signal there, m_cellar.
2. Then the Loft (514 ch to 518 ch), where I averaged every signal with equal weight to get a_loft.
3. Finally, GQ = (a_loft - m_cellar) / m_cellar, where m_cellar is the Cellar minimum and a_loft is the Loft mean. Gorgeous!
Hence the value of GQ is -0.41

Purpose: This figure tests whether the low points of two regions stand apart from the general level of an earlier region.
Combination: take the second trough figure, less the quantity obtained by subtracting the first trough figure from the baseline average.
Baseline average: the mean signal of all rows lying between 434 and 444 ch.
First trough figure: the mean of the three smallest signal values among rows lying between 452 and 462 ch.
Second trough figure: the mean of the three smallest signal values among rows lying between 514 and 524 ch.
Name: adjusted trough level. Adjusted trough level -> 1.10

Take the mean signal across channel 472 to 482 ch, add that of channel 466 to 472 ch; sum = 3.64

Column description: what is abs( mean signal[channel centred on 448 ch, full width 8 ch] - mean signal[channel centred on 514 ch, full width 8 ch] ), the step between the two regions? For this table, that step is 0.5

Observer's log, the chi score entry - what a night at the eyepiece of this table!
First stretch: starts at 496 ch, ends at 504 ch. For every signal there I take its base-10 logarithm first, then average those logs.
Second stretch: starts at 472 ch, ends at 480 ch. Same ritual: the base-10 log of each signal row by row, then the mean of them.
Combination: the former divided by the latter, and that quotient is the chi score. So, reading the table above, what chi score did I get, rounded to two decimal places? 0.94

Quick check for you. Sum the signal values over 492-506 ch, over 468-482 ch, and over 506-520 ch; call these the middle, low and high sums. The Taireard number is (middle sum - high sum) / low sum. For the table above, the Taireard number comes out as 0.20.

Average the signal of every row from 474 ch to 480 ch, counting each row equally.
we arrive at 1.81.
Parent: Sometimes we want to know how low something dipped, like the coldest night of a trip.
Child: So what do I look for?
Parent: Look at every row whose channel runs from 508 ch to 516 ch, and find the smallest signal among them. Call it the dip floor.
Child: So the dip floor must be 1.16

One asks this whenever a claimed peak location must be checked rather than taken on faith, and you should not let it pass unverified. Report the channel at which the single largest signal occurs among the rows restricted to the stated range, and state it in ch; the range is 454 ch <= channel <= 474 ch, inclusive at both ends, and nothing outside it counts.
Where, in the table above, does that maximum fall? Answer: 455 ch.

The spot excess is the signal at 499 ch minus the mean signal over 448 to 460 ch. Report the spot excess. -0.10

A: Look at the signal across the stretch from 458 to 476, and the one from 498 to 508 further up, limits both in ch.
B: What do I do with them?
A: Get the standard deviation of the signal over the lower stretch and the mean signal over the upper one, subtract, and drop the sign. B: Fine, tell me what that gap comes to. 1.7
